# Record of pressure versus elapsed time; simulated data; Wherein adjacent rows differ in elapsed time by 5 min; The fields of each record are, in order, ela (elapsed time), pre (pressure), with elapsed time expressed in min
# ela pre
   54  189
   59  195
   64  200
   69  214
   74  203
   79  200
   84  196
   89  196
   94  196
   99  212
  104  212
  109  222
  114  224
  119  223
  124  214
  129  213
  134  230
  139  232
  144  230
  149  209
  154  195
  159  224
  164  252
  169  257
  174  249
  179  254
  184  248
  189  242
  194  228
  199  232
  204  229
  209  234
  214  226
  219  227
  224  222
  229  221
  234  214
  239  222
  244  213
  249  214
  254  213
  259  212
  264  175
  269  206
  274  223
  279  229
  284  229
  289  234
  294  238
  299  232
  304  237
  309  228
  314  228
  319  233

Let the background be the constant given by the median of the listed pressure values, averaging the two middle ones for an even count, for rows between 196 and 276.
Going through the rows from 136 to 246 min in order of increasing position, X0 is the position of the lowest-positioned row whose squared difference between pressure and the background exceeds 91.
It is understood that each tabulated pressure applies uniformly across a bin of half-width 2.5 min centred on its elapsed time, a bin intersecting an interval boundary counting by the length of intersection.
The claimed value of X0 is 139 min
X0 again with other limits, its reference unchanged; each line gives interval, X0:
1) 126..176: 139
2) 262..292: 264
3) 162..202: 164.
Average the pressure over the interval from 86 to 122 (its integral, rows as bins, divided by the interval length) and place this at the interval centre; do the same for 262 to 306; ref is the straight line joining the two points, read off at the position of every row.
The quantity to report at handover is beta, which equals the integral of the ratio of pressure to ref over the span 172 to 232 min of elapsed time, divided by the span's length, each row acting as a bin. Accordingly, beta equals 1.07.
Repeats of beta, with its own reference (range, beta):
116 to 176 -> 1.06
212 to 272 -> 0.97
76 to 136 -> 1.00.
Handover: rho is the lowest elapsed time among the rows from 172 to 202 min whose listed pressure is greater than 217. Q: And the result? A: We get 174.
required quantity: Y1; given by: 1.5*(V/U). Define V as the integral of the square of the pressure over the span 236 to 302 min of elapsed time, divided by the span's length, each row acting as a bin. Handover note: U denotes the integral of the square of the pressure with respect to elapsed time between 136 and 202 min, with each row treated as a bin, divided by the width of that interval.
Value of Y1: 1.3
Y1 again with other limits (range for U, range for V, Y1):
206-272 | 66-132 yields 1.4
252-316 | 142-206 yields 1.7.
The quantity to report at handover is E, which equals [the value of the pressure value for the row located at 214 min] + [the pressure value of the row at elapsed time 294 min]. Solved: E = 464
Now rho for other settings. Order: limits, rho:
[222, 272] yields 224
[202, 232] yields 204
